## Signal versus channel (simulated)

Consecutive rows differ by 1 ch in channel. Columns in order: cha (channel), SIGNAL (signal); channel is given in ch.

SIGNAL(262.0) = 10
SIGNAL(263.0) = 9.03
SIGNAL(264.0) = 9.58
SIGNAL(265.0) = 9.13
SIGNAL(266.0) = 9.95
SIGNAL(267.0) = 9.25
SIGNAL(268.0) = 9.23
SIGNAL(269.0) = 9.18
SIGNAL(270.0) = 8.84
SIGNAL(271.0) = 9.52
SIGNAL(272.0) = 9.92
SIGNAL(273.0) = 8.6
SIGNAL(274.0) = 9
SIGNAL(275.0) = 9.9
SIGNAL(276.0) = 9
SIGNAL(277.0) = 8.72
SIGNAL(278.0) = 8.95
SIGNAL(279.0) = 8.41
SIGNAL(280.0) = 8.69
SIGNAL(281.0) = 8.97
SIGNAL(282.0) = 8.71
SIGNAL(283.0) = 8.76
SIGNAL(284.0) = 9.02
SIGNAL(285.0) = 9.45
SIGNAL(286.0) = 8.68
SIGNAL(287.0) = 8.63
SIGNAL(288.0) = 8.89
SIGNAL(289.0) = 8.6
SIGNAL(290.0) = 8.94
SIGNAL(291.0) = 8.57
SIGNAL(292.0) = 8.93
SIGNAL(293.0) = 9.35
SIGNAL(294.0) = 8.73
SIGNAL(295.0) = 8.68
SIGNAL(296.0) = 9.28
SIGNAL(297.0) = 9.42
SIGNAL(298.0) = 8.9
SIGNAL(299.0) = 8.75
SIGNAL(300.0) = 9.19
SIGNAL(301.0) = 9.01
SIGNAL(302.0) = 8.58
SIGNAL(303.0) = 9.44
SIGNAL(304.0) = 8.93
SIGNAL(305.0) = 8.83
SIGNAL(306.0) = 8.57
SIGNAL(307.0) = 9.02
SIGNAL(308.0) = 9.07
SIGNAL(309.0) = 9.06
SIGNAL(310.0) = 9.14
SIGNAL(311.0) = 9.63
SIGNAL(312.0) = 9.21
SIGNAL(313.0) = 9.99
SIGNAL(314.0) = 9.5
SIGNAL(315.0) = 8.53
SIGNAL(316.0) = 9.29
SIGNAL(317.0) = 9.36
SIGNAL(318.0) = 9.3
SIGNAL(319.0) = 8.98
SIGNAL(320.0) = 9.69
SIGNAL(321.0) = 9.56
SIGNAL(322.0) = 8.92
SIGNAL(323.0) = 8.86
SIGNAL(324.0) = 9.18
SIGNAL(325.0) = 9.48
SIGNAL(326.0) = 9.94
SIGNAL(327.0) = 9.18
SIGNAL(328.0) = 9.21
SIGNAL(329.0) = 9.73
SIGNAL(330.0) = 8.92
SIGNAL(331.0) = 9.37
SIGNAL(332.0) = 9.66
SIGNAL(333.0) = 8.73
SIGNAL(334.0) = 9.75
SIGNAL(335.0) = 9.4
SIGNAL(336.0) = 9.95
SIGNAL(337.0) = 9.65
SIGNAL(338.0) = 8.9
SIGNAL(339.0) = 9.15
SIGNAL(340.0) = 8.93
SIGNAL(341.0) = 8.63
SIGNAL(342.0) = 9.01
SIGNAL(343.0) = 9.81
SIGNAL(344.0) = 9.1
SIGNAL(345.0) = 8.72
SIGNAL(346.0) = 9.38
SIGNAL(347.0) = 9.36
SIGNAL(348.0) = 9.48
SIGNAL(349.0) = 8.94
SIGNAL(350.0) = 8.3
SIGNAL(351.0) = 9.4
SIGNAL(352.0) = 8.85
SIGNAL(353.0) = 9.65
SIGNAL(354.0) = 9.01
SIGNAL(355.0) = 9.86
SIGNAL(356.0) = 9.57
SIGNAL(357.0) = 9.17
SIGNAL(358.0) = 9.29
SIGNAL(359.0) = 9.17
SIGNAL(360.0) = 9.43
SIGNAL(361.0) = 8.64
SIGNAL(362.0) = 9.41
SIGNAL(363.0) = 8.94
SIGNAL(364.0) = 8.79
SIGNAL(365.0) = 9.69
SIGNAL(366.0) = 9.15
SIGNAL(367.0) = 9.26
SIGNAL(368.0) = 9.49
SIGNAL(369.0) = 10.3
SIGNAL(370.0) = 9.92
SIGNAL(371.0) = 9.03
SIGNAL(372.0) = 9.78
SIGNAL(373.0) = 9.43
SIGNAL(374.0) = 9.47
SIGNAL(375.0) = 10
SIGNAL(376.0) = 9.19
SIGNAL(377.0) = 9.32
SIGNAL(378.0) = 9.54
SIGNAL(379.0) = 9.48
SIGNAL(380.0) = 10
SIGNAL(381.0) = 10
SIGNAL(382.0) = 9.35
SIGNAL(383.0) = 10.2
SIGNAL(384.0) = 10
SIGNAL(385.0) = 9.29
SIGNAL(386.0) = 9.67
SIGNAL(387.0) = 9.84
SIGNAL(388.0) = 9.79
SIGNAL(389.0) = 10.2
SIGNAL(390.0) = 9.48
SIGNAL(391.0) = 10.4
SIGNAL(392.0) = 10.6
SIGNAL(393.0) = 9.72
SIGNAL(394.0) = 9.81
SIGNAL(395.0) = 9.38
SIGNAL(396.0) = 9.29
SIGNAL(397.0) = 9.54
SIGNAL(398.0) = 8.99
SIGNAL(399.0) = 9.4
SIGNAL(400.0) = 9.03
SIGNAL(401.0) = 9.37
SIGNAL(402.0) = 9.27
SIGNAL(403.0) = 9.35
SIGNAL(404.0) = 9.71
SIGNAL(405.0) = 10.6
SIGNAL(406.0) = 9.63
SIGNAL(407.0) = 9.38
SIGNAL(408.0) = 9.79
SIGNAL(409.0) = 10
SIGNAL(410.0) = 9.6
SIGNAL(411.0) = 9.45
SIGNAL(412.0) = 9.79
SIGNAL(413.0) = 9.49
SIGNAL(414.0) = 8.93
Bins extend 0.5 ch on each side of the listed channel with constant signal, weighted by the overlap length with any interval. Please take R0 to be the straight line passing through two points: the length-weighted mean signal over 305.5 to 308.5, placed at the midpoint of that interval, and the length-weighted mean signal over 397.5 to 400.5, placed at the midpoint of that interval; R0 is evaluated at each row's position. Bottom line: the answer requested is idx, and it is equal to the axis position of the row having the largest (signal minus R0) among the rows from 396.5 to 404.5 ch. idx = 404.0 ch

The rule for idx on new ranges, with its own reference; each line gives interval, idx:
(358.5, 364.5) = 360.0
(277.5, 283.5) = 281.0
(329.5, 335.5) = 334.0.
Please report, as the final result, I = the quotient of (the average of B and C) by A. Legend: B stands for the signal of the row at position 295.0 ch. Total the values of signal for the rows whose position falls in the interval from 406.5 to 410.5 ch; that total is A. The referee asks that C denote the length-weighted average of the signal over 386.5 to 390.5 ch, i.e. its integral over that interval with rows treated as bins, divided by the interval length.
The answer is 0.239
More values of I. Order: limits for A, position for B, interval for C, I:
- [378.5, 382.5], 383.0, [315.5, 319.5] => 0.250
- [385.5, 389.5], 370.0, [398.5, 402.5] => 0.243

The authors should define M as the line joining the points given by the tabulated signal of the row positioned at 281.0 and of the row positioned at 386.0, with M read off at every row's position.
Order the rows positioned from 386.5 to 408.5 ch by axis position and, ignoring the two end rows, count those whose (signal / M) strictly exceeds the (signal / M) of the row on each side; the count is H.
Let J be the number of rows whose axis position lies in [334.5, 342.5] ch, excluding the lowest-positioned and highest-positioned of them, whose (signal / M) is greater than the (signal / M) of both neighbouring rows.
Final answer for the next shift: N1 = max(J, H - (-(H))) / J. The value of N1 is 7.0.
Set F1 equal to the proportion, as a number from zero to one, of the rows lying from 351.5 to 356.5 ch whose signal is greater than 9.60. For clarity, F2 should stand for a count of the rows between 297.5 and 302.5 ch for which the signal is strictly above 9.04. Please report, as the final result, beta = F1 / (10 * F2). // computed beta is 0.0400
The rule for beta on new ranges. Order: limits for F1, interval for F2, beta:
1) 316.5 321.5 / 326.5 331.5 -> 0.0050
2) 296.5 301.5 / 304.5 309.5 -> 0.0000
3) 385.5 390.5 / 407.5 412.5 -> 0.0160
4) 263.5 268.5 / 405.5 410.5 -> 0.0040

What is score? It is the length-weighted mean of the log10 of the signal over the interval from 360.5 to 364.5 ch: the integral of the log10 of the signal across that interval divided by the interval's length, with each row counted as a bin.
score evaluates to 0.951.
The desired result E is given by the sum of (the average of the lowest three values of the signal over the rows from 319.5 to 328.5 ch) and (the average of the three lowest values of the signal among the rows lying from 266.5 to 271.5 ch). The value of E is 18.1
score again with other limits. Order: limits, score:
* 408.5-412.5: 0.987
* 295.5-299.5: 0.958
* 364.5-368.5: 0.973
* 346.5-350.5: 0.955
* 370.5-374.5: 0.974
